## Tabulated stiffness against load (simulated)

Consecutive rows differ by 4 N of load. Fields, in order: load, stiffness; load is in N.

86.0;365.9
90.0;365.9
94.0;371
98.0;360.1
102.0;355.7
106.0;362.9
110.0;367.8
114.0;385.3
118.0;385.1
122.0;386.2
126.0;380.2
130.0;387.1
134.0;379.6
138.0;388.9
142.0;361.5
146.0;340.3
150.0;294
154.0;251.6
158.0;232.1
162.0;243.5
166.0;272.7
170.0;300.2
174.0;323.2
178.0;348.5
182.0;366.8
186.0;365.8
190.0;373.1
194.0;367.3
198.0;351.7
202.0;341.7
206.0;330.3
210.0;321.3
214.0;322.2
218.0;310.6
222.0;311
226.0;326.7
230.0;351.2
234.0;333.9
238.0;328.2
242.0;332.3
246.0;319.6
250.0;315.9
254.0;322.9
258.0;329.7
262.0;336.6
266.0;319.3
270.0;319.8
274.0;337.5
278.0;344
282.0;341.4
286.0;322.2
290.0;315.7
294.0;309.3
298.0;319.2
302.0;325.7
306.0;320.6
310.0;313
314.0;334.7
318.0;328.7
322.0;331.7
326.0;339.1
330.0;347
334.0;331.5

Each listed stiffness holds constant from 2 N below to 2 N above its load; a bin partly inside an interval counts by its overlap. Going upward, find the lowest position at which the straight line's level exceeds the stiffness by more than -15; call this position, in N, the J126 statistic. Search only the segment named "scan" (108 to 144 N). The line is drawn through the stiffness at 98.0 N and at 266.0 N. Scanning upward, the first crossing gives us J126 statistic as 110.0 N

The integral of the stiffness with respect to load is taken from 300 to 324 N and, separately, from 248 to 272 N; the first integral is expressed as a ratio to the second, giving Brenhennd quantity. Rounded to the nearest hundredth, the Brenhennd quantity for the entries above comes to 1.01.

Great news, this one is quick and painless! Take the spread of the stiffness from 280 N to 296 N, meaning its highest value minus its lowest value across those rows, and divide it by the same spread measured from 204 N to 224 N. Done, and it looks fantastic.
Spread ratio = 1.6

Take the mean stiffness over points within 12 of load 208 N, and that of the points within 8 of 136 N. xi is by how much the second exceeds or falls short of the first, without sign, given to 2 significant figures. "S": 50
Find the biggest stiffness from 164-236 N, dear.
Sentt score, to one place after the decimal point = 373.1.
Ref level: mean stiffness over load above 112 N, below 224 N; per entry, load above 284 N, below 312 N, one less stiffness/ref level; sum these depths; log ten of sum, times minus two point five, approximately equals 1.03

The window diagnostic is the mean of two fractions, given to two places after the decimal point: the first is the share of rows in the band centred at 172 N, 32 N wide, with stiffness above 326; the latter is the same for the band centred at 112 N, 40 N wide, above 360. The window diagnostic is 0.64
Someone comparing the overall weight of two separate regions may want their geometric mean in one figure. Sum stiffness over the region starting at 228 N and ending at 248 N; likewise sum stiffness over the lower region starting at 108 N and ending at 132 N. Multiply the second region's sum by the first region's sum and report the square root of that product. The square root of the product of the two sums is 1953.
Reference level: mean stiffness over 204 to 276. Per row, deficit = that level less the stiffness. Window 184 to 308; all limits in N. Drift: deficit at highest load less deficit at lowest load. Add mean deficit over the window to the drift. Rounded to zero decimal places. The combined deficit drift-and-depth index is 40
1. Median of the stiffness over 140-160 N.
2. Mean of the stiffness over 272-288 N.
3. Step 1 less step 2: -42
